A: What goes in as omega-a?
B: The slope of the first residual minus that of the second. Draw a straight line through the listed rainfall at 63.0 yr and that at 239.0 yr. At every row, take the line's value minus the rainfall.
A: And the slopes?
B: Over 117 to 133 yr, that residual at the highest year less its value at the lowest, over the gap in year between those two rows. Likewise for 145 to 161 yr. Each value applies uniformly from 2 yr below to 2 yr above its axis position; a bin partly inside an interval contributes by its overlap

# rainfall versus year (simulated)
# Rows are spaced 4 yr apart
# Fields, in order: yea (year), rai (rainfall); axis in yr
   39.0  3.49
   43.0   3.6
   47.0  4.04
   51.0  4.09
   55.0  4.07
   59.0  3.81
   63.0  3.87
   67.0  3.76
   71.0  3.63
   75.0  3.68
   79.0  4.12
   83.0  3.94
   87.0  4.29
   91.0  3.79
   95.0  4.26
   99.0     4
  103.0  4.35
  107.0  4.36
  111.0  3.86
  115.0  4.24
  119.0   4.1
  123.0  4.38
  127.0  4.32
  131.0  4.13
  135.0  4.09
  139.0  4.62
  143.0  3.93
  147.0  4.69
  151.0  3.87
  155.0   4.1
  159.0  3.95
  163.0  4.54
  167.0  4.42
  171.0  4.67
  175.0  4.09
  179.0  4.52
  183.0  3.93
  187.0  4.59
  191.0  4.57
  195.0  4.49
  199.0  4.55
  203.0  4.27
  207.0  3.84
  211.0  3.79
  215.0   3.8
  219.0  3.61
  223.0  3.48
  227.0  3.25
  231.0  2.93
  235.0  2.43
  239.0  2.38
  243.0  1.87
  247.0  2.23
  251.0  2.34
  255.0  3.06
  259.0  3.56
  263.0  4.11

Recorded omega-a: -0.064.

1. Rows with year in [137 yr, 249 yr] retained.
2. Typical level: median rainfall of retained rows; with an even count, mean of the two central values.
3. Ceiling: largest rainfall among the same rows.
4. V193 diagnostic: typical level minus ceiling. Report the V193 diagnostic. -0.75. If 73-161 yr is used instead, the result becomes -0.58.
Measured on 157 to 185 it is -0.25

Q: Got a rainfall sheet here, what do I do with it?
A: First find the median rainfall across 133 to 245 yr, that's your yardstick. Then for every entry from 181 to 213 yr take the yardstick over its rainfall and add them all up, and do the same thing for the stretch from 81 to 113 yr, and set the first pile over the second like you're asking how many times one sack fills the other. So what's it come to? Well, 0.97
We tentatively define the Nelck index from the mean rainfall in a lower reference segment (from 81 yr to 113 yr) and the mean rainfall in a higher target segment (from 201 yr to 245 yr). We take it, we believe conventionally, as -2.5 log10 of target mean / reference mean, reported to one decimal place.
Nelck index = 0.3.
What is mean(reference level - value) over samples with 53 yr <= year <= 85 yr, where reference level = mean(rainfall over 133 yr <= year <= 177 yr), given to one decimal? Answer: 0.4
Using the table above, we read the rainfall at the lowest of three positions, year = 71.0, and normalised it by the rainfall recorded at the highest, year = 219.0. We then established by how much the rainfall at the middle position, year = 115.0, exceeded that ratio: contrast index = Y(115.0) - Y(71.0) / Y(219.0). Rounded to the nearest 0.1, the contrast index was 3.2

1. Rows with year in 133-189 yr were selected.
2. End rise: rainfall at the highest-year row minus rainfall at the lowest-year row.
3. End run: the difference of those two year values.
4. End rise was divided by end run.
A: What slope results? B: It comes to 0.010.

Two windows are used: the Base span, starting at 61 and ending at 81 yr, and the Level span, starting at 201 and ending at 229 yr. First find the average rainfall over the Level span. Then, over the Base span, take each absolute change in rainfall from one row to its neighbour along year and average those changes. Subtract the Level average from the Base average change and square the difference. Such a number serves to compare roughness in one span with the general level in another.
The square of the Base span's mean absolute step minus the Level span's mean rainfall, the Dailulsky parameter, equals 12.5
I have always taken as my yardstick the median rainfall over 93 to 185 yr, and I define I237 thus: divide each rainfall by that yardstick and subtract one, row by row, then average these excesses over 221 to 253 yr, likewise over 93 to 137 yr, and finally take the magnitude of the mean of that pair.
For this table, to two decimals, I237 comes 0.20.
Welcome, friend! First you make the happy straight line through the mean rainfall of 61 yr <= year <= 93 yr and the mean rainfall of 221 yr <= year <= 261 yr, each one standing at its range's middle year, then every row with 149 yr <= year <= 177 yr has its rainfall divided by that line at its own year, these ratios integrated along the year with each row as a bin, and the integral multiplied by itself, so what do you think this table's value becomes 1300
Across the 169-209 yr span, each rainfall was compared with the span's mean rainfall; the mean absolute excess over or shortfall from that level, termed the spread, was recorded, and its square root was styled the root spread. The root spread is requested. 0.51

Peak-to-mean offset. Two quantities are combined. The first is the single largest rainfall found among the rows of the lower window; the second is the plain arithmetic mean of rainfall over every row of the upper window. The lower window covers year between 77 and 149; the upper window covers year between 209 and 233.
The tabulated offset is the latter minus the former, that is -1.2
